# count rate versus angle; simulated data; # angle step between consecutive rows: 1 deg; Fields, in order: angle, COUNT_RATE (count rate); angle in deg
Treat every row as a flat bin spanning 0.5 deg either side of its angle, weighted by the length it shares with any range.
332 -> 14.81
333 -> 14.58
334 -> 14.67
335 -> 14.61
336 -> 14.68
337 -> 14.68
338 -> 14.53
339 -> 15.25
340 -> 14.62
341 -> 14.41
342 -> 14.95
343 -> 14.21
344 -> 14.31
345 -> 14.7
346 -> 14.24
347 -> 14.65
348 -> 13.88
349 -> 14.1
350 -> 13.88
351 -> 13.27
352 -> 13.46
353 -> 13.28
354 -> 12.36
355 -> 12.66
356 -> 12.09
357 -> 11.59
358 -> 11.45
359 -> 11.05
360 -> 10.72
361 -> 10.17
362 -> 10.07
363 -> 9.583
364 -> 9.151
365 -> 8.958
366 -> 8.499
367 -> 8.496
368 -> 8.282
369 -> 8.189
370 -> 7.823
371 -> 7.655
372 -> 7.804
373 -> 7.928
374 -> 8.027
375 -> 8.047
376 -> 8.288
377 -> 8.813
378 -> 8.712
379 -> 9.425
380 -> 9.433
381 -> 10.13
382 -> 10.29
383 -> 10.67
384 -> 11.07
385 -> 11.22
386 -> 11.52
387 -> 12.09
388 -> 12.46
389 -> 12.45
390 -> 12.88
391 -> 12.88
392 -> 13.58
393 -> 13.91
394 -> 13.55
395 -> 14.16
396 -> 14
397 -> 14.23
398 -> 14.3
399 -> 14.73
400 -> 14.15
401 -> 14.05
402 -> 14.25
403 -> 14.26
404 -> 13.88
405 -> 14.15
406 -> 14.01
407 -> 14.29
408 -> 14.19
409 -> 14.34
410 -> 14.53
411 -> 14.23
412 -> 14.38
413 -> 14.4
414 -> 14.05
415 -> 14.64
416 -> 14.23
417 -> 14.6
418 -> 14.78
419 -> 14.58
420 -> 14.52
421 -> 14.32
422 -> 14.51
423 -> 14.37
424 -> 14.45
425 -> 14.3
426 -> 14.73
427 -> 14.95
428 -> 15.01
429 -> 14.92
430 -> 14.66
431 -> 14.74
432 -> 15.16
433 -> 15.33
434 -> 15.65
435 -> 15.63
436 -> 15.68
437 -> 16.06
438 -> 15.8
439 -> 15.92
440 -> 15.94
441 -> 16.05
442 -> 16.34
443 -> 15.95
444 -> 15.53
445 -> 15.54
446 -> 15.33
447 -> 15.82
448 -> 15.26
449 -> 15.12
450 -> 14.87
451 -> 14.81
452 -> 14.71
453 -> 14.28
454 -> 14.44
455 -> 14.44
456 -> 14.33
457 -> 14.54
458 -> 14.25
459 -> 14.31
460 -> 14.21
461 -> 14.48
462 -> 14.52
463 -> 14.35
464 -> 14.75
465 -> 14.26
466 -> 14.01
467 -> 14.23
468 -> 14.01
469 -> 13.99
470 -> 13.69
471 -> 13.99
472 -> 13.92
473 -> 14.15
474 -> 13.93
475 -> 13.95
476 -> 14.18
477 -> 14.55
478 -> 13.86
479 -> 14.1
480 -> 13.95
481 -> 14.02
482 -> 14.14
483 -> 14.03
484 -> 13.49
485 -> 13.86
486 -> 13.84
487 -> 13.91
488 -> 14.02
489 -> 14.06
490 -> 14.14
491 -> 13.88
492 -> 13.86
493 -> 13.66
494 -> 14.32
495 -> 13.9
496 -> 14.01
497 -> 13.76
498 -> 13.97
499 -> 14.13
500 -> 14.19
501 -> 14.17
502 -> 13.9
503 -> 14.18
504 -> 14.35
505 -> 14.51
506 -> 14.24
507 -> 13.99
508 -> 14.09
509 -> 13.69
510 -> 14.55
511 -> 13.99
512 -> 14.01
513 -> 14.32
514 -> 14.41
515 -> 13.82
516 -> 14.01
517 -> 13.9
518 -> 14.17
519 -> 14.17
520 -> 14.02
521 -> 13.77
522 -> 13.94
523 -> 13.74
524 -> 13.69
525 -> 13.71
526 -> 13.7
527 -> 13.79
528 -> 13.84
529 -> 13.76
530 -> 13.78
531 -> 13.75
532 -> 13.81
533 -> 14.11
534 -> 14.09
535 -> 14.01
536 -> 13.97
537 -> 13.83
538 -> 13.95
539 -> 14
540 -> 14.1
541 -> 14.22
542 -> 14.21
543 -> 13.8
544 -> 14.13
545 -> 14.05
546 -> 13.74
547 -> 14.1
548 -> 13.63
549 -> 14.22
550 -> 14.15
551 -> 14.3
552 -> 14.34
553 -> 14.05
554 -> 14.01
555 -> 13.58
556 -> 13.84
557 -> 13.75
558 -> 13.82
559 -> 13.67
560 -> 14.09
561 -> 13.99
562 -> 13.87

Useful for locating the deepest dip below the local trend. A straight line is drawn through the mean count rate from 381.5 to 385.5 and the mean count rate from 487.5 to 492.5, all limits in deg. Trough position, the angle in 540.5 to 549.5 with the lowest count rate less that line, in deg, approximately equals 548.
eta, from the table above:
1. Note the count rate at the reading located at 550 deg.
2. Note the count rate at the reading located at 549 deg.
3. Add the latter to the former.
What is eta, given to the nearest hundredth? 28.37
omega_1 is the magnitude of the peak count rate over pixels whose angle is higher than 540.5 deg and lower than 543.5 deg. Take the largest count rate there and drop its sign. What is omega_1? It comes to 14.22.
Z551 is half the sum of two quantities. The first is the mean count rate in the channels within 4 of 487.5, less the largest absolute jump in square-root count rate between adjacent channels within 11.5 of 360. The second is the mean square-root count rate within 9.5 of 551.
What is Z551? 8.75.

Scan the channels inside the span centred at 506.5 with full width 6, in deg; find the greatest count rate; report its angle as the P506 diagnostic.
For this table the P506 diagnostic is 505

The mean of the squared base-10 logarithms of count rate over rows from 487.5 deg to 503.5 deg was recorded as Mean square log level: 1.31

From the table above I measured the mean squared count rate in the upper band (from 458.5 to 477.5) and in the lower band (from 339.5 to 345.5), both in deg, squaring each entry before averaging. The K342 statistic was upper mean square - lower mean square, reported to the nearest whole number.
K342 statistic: -10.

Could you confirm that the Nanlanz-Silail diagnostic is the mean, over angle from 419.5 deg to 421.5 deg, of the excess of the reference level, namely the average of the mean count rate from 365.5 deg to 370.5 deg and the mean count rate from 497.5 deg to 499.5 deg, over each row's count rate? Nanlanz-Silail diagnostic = -3.27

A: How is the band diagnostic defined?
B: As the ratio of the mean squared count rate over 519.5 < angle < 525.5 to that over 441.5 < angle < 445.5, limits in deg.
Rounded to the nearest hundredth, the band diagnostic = 0.76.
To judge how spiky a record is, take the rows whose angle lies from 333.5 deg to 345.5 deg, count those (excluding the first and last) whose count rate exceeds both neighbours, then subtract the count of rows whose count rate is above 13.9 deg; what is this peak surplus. -10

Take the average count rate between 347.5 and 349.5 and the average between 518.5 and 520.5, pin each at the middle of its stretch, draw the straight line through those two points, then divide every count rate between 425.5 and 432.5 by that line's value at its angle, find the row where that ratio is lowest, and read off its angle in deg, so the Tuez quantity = 430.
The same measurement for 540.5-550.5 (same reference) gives 548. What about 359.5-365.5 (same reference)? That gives 365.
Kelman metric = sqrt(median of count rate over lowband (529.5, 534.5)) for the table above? 3.72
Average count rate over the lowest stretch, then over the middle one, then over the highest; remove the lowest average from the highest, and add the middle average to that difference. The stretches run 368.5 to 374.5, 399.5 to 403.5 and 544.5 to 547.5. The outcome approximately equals 20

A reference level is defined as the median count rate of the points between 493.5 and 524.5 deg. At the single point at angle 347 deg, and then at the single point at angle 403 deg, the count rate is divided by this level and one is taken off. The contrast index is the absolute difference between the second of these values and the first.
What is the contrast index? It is 0.028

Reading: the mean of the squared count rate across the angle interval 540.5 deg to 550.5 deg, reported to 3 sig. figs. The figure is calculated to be 197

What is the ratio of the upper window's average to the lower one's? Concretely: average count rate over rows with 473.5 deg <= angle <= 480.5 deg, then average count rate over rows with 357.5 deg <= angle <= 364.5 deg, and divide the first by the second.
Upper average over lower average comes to 1.36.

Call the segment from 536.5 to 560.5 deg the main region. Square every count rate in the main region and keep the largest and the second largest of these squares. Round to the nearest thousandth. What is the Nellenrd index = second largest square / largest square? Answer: 0.994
